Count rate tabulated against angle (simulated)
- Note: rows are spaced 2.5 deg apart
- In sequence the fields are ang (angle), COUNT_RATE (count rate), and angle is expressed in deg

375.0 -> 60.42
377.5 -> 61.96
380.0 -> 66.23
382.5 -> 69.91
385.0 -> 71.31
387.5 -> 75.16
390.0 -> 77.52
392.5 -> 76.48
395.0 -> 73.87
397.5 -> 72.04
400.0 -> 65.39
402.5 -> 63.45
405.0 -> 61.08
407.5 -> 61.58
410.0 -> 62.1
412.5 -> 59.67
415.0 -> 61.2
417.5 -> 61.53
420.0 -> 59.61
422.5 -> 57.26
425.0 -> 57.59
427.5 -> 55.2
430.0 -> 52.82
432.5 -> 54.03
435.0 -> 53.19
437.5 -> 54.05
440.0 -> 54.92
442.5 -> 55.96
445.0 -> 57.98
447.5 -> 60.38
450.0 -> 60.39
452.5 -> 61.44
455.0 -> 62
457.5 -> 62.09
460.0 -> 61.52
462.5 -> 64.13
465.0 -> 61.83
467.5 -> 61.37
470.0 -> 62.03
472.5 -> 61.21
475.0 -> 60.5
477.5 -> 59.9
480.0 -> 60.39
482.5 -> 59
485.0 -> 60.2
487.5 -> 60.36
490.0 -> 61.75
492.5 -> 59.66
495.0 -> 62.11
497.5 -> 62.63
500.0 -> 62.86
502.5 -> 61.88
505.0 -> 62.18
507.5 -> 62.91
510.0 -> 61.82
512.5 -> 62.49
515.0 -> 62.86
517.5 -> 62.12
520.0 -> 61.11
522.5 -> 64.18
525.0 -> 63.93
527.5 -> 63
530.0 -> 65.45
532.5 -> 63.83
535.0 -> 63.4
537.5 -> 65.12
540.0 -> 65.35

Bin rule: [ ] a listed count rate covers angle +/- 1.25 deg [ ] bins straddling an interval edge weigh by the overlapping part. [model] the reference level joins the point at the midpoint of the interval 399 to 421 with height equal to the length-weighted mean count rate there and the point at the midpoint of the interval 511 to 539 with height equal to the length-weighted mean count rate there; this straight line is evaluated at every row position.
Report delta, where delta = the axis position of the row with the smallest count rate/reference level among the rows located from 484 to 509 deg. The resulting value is 492.5 deg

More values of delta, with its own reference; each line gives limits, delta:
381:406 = 405.0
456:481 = 477.5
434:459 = 435.0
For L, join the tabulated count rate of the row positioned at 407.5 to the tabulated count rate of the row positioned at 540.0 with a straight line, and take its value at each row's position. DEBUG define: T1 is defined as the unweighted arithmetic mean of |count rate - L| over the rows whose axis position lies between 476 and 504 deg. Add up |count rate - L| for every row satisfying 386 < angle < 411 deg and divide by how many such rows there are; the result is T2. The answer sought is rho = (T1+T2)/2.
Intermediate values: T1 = 3.0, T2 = 7.62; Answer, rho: 5.3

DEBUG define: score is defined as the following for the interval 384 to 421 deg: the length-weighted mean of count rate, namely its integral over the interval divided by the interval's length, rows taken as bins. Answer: 66.8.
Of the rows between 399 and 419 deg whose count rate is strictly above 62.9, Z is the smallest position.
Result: 400.0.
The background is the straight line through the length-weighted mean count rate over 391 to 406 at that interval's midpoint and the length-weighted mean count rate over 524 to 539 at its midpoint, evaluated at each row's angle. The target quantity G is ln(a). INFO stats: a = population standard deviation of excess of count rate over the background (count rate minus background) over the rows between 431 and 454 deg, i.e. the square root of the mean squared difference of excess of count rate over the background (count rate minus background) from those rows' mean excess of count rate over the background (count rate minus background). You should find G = 1.2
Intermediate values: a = 3.23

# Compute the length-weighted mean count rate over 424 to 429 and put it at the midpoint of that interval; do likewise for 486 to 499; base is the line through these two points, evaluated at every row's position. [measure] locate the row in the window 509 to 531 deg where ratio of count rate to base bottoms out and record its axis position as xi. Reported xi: 520.0 deg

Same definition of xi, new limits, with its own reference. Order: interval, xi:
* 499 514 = 510.0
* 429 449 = 430.0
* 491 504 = 492.5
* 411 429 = 427.5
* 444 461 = 445.0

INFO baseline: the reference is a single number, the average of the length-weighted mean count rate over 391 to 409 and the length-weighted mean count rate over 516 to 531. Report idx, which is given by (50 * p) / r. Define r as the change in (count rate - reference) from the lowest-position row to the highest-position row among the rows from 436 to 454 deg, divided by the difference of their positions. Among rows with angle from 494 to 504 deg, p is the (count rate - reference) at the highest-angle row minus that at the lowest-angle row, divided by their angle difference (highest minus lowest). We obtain -3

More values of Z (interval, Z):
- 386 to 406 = 387.5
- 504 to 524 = 507.5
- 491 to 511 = 507.5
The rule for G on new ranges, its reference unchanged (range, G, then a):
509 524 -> 0.0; 1.02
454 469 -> -0.1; 0.92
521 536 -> -0.3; 0.76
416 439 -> 1.0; 2.65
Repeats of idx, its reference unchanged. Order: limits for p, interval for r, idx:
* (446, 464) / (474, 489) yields -1116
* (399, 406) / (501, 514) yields -707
